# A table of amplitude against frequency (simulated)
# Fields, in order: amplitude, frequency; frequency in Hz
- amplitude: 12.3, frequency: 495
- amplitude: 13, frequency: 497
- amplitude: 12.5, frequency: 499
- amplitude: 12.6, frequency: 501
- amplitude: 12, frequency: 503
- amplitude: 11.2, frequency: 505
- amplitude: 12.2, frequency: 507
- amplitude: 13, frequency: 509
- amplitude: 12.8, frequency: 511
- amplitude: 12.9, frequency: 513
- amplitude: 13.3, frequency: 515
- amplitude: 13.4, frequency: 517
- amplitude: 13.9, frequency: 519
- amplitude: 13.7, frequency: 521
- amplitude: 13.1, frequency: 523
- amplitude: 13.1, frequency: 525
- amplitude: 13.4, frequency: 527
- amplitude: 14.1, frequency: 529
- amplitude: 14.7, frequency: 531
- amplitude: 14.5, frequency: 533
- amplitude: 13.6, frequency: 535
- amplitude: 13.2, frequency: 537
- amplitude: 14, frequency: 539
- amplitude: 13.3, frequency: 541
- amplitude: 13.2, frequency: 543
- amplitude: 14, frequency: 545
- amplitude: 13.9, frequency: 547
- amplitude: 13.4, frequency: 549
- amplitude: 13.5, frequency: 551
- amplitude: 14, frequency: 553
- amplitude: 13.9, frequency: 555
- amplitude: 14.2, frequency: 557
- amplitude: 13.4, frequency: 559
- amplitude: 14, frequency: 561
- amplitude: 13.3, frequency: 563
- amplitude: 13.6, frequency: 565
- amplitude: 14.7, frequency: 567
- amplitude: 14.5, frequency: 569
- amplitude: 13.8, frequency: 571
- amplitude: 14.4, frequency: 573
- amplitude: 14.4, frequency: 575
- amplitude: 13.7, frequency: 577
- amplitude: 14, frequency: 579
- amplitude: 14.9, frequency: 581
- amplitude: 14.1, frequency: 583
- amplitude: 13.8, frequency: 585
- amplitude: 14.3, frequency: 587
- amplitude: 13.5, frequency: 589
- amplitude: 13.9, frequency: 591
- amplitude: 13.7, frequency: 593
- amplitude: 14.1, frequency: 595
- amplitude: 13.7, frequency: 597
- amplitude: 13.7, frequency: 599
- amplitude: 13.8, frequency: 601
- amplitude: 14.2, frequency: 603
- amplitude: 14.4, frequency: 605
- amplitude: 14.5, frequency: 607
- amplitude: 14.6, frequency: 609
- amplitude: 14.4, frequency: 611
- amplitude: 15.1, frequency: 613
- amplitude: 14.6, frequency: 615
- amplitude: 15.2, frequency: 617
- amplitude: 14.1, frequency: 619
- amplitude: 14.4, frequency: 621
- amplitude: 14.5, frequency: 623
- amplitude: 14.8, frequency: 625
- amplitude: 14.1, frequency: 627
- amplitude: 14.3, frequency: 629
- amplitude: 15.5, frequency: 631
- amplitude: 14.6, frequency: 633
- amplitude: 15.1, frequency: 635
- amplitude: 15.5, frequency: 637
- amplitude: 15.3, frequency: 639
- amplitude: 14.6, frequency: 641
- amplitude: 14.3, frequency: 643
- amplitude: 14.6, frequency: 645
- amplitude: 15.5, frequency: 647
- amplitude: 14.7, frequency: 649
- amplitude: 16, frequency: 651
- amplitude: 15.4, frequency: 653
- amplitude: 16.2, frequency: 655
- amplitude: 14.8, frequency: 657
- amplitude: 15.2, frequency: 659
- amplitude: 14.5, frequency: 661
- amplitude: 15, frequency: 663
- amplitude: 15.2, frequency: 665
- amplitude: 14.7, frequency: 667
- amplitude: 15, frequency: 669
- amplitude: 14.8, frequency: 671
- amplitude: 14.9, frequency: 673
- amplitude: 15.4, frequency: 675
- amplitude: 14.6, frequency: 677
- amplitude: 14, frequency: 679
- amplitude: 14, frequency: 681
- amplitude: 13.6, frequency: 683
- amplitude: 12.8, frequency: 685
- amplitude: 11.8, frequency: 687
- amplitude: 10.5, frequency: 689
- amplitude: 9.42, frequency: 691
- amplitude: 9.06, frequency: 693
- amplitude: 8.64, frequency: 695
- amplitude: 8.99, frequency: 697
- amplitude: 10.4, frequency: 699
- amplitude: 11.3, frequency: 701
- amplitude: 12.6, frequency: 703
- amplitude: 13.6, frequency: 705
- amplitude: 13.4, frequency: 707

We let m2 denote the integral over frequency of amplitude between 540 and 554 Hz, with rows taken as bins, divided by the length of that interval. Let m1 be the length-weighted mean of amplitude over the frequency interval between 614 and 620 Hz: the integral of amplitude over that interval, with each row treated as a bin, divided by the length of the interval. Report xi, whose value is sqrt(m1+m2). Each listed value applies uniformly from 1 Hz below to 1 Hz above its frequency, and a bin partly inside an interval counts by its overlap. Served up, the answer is 5.31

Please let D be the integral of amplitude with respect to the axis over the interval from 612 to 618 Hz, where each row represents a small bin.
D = 89.8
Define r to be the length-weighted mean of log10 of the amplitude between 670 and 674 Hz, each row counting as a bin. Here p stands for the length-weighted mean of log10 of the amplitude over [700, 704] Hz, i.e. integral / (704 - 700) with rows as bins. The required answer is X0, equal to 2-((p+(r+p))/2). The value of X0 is 0.337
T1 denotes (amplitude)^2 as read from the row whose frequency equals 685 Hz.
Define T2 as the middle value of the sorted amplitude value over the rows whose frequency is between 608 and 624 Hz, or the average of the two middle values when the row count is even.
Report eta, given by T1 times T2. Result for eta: 2384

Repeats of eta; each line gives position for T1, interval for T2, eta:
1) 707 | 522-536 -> 2442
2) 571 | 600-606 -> 2704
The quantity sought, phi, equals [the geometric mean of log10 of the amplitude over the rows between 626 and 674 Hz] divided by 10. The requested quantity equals 0.1176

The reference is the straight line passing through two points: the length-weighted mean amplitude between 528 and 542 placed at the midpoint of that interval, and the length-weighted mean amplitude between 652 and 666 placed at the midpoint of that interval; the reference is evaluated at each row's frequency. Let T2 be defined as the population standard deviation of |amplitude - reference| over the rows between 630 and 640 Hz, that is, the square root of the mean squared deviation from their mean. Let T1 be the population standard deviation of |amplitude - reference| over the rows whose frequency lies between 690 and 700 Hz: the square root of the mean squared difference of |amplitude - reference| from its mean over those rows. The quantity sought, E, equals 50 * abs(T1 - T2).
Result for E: 21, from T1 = 0.59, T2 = 0.161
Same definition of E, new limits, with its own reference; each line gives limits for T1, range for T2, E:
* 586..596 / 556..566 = 2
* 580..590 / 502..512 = 17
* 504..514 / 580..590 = 18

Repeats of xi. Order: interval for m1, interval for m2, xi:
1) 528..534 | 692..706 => 5.01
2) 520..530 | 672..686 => 5.26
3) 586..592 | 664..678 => 5.37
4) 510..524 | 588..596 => 5.21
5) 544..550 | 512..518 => 5.19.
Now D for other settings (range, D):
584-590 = 83.2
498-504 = 74.2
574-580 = 84.2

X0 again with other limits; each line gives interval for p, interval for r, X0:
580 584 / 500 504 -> 0.294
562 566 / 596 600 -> 0.303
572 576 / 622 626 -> 0.259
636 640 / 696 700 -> 0.320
